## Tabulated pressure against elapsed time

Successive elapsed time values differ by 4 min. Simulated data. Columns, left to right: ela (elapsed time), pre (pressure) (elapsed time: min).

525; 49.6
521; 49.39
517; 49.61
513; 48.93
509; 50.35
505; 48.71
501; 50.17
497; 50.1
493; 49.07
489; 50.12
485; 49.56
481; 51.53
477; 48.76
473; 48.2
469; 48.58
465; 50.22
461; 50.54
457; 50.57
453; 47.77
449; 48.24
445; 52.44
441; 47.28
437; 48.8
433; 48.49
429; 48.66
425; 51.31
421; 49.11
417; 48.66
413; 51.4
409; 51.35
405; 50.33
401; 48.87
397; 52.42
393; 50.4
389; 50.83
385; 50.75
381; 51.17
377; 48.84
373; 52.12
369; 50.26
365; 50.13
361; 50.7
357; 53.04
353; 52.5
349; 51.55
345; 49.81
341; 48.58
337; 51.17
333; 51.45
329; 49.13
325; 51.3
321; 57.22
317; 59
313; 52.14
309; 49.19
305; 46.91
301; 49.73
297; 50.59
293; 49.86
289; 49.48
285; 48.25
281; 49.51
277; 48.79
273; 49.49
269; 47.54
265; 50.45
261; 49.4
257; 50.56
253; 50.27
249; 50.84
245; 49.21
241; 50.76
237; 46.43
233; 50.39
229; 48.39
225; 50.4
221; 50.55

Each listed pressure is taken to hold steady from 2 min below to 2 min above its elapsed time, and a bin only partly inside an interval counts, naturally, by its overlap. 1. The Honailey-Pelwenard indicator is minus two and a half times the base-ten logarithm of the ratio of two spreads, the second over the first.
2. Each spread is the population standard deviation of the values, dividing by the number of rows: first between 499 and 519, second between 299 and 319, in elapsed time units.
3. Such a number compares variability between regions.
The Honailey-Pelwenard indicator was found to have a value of -2.0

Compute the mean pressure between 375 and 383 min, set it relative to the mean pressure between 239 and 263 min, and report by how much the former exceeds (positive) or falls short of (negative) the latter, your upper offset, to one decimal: -0.2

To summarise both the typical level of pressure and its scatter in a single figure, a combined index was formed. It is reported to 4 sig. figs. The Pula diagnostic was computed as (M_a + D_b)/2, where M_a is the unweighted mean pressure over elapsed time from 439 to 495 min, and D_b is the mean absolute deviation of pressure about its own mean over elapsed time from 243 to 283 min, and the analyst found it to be 25.12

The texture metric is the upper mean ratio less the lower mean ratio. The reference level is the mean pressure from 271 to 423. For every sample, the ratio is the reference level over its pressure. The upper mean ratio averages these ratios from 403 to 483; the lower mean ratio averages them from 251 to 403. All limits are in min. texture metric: 0.019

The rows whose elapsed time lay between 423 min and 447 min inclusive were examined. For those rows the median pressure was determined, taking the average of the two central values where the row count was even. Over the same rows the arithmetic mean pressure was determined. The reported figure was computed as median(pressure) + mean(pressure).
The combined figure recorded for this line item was 98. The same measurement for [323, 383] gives 102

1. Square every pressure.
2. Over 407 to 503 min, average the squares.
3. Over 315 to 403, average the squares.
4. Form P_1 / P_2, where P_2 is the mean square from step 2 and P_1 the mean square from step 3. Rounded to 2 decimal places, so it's 1.08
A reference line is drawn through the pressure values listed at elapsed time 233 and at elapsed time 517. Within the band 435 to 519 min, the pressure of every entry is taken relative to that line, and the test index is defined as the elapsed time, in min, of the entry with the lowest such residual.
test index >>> 441 min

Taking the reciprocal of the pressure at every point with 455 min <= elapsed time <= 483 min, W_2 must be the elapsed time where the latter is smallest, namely 481 min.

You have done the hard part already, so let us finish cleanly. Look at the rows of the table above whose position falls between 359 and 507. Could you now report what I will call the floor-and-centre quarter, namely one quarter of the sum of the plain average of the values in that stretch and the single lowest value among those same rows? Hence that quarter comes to 24.3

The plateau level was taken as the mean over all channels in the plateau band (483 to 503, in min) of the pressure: 49.8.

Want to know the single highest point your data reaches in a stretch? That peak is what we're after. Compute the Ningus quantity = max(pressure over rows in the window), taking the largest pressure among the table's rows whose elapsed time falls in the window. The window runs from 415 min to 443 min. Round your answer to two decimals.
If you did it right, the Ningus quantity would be 51.31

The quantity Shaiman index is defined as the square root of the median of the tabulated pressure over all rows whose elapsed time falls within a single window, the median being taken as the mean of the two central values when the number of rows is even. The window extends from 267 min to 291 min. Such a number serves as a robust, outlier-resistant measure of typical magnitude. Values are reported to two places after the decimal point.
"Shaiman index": 7.01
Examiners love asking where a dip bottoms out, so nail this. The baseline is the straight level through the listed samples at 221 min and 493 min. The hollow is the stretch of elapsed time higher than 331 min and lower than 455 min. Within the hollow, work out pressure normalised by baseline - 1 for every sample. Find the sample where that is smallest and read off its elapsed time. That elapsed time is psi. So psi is 441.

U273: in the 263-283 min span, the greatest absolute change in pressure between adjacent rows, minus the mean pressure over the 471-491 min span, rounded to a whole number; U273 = -47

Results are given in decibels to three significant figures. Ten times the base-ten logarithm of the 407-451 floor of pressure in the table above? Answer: 16.7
